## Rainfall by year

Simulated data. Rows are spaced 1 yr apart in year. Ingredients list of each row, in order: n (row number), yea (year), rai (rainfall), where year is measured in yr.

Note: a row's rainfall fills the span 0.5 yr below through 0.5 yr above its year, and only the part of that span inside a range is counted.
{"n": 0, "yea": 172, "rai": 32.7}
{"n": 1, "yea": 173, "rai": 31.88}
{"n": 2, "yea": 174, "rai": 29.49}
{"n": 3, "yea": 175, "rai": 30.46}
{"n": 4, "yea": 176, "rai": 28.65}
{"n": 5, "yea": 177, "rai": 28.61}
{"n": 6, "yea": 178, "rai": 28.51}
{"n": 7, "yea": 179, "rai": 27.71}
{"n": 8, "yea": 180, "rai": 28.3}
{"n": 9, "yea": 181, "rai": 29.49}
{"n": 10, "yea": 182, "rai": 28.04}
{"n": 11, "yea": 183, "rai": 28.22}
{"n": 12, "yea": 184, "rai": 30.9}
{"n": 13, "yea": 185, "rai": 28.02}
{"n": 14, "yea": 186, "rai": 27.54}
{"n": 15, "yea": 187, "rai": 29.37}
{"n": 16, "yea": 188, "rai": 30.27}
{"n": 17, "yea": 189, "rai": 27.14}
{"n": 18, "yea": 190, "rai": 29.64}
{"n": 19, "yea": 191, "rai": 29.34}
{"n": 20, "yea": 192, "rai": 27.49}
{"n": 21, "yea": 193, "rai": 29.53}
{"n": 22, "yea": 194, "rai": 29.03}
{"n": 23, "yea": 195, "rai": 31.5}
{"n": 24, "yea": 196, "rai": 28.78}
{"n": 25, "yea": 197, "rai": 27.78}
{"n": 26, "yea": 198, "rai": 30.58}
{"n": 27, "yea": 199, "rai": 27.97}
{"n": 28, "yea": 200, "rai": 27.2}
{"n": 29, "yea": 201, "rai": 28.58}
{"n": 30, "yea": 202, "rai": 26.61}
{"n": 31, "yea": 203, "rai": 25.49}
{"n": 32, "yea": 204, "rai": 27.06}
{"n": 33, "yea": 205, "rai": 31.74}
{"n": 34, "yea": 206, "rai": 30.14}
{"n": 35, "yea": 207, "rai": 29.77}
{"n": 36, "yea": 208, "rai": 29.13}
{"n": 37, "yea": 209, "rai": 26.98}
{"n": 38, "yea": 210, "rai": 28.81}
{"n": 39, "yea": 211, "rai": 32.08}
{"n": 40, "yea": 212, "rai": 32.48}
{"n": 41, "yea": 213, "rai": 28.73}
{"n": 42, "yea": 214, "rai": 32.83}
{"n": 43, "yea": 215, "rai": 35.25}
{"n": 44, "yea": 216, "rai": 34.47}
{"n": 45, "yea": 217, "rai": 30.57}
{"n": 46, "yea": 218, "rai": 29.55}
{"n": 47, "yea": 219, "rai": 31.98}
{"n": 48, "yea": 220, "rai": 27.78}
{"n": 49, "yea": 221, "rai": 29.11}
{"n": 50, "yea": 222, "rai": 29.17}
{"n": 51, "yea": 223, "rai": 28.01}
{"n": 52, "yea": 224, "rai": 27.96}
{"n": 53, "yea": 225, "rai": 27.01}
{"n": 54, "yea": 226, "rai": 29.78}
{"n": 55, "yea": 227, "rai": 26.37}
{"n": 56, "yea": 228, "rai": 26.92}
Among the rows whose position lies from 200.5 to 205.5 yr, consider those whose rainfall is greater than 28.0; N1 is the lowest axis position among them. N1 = 201 yr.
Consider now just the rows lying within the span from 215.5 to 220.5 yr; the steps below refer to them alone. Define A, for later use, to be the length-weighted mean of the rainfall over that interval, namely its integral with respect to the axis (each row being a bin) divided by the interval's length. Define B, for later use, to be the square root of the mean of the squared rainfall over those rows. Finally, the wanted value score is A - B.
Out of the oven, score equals -0.083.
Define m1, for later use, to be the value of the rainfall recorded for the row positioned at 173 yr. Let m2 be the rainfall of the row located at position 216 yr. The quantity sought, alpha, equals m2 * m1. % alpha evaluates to 1099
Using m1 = 31.88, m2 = 34.47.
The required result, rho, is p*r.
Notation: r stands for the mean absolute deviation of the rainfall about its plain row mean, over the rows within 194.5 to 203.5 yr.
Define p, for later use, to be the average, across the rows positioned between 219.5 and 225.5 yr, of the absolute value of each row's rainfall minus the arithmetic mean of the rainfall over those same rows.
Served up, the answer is 0.9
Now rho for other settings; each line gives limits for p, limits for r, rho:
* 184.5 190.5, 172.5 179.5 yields 1.2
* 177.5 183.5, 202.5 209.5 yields 0.7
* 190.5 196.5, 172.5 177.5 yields 0.9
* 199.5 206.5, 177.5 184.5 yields 1.5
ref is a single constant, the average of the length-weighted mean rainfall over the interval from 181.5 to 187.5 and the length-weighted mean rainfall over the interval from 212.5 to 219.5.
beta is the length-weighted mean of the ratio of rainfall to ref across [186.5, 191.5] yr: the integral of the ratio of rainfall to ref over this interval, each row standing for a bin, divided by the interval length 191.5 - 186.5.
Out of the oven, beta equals 0.962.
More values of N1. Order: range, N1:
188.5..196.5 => 190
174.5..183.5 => 175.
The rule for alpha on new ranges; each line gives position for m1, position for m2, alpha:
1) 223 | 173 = 893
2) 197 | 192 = 764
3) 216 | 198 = 1054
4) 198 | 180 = 865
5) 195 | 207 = 938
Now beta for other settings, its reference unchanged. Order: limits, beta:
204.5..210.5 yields 0.971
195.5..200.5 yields 0.939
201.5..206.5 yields 0.931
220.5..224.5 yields 0.943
